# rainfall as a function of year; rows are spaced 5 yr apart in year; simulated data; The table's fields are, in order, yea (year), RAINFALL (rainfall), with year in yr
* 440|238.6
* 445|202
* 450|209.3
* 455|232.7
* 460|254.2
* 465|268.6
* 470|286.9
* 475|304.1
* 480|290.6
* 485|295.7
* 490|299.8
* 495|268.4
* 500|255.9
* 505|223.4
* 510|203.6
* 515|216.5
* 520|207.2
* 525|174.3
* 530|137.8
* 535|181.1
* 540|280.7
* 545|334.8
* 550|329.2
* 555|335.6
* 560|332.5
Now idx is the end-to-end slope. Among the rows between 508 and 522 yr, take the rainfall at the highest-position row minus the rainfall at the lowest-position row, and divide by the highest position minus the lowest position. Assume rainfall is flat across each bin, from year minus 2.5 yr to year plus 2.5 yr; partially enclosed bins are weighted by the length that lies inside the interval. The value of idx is 0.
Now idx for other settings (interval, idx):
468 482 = 0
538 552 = 5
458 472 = 3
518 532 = -7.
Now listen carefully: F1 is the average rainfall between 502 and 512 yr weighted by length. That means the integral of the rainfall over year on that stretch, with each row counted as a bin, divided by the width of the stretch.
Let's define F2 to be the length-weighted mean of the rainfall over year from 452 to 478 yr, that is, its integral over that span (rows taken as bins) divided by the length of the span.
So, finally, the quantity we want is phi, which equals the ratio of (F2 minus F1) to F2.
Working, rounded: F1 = 216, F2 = 269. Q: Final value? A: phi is 0.20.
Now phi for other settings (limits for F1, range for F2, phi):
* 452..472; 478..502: 0.08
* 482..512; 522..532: -0.63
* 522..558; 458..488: 0.11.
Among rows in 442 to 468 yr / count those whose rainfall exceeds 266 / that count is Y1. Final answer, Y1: 1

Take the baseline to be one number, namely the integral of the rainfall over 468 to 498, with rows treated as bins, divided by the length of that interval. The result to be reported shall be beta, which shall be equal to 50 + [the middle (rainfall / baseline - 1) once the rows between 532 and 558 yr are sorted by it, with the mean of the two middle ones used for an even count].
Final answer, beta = 50.1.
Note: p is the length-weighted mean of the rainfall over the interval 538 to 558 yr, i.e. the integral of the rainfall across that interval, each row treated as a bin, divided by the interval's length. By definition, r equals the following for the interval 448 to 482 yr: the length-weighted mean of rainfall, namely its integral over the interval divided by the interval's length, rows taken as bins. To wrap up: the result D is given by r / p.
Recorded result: 0.82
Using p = 321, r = 264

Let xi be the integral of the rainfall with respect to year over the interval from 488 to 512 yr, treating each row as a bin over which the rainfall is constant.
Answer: 6004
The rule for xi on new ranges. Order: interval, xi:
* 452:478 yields 6982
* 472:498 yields 7564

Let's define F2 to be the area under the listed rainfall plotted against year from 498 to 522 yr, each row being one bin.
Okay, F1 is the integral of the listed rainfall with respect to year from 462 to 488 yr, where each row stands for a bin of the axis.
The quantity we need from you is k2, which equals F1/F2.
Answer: 1.42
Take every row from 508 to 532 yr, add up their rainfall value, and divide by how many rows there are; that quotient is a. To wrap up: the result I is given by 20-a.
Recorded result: -168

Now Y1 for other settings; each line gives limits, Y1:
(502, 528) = 0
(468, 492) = 5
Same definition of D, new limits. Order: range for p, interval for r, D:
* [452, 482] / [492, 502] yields 0.97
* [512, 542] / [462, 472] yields 1.39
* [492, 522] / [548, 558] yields 1.44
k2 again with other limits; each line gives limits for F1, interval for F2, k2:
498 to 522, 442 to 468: 0.87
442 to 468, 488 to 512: 1.02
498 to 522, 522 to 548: 0.91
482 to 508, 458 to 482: 1.03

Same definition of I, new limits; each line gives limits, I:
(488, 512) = -230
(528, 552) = -233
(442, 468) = -213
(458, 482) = -261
